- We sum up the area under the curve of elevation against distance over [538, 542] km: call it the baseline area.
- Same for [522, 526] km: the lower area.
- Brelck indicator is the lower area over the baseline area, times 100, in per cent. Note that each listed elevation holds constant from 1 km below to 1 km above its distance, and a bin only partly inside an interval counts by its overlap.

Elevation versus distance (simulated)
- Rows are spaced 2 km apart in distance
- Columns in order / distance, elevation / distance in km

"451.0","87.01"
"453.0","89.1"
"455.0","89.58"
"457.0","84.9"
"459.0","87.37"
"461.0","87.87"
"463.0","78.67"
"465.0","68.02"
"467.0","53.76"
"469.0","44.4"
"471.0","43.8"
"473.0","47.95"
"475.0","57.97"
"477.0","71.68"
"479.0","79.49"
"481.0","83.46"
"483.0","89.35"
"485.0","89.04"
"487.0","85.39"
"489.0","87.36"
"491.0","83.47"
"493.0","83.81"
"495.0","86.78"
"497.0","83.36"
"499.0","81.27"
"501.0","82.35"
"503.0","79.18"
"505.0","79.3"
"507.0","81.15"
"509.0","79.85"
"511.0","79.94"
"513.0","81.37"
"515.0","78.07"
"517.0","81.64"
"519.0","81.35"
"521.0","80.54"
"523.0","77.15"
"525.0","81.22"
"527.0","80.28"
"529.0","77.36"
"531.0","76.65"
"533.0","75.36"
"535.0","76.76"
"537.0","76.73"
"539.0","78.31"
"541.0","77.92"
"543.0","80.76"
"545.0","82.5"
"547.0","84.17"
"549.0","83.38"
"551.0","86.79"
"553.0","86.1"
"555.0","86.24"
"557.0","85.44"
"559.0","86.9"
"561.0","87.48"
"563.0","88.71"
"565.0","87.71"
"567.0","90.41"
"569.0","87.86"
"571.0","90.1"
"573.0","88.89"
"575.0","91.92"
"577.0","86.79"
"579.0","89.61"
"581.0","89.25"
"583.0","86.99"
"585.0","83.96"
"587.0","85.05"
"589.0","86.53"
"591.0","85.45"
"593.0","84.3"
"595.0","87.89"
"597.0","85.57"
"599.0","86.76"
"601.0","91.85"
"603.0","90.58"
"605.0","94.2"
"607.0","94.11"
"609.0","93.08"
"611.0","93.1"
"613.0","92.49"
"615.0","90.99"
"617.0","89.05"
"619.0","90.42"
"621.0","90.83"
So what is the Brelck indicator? 101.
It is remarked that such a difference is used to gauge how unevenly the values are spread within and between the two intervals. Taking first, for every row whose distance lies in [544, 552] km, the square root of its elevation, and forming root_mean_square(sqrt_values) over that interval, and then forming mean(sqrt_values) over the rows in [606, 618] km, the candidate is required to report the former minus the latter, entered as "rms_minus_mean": -0.42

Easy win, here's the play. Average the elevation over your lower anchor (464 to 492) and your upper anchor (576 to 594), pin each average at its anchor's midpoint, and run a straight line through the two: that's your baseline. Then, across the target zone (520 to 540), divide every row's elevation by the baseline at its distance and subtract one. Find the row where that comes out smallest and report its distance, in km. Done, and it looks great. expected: 533.0 km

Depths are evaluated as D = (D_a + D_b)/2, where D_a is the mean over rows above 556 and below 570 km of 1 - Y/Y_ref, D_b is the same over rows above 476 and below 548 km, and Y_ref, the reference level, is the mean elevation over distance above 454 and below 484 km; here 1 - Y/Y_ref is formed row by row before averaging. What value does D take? -0.18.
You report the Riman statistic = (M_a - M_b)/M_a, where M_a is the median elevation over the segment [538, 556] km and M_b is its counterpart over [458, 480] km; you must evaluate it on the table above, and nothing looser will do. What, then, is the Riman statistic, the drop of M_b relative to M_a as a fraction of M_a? 0.18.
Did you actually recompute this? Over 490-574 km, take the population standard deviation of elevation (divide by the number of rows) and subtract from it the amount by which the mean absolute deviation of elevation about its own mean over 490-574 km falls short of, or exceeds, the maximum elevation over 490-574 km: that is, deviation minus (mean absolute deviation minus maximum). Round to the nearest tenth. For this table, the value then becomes 91.0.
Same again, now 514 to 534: 81.8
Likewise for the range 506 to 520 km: 81.8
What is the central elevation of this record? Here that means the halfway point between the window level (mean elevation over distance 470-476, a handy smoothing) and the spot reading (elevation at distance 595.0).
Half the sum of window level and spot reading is 69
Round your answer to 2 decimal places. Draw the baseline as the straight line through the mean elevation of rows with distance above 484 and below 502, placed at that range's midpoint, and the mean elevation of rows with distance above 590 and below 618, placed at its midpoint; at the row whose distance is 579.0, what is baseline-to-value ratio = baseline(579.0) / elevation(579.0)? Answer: 0.99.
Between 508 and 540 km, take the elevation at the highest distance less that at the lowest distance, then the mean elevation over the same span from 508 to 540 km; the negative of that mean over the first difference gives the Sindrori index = 51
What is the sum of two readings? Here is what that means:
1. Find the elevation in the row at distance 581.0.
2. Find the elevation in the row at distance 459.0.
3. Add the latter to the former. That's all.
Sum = 177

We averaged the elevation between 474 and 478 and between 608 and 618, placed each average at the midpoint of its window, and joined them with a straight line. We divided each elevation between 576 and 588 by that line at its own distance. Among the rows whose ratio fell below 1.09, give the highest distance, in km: 587.0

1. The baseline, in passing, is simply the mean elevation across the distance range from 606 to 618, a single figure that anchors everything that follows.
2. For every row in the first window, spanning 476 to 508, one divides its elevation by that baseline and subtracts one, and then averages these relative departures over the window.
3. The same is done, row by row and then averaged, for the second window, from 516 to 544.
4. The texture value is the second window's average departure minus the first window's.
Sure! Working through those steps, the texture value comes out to -0.045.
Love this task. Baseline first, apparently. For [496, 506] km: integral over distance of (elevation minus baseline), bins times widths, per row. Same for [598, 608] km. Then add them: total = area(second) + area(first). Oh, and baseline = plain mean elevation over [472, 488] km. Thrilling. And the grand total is 215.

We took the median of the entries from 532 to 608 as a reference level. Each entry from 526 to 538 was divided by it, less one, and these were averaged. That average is -0.11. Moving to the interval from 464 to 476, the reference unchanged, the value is -0.39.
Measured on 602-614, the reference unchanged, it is 0.07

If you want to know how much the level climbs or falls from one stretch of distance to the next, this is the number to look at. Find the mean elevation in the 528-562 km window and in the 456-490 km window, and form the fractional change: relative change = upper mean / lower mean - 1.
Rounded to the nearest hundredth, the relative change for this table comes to 0.12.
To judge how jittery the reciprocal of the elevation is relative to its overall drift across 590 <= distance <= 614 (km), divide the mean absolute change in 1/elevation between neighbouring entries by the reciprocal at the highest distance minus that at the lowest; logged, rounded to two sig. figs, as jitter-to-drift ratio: -0.26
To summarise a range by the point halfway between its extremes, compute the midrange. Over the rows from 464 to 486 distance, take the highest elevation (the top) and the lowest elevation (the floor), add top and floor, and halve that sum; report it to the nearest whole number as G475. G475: 67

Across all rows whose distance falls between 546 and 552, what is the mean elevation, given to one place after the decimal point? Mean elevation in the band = 84.8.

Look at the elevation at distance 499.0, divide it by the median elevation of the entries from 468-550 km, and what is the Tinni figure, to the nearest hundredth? 1.01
